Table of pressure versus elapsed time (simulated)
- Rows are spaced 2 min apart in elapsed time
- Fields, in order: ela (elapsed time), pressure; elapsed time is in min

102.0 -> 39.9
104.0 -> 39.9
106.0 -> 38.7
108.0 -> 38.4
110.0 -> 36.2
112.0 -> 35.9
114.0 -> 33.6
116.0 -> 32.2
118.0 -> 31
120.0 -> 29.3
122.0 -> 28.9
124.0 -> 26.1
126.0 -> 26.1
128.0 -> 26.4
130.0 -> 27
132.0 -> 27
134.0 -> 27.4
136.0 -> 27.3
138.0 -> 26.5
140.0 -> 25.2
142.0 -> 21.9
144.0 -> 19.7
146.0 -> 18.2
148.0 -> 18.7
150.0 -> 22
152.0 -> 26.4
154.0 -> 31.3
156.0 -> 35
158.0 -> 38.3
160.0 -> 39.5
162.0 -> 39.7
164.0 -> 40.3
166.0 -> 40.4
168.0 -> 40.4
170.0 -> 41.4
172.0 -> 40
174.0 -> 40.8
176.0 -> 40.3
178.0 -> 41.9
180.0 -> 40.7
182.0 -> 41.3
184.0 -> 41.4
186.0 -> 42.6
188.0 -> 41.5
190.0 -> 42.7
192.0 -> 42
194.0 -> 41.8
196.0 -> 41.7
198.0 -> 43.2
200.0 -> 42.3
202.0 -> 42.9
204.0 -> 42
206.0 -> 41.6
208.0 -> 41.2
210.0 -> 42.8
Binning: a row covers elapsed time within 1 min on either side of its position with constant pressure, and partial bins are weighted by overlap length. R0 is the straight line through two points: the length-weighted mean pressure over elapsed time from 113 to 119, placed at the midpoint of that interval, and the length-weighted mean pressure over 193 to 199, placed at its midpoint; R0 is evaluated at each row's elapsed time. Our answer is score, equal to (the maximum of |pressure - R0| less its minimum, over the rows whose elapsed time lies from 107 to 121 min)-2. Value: 5.1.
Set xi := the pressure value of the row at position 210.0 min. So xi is 42.8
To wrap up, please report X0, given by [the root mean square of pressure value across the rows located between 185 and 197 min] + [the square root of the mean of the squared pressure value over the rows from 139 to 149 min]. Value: 63.0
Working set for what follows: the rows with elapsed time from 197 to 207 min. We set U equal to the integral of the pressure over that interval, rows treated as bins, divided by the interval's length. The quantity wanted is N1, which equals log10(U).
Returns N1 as 1.63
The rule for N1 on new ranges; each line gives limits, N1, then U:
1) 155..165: 1.59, 39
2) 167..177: 1.61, 41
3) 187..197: 1.62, 42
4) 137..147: 1.35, 22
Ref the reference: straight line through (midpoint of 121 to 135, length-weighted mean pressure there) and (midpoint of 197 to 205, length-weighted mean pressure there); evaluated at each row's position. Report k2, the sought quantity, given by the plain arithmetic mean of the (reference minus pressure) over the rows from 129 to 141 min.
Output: 2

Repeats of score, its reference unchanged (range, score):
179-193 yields -0.7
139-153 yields 5.7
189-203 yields -0.9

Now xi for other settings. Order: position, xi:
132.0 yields 27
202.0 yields 42.9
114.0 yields 33.6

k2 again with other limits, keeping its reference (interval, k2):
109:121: -9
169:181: -4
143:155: 9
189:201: -1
